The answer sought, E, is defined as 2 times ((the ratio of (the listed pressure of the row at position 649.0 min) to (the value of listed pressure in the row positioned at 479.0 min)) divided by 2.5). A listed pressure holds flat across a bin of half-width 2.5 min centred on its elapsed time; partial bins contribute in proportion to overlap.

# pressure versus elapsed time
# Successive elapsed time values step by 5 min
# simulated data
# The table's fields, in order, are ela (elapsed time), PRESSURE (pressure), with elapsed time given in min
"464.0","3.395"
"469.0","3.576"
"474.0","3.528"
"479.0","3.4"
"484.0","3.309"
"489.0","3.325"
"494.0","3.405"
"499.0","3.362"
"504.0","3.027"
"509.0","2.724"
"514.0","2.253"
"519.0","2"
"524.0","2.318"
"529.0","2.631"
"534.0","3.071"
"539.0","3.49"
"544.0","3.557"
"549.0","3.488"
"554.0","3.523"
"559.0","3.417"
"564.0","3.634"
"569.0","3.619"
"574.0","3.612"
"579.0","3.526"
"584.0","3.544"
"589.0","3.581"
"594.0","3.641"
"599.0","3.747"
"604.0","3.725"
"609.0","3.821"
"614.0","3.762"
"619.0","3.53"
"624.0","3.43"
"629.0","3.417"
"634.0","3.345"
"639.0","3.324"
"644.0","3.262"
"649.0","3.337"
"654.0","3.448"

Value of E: 0.785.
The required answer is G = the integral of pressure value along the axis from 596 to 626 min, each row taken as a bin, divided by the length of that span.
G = 3.7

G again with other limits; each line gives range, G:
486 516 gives 3.0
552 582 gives 3.6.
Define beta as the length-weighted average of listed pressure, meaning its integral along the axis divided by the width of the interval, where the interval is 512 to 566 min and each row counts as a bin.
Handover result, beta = 3.0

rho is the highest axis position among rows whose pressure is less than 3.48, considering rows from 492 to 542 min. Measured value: 534.0 min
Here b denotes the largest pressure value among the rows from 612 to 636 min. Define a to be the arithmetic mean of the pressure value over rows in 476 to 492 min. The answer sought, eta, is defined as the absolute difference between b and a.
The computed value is 0.42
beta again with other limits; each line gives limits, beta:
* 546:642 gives 3.6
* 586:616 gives 3.7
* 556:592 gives 3.6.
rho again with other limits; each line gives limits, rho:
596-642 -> 639.0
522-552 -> 534.0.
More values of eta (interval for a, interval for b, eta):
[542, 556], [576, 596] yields 0.12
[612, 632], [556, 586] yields 0.10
